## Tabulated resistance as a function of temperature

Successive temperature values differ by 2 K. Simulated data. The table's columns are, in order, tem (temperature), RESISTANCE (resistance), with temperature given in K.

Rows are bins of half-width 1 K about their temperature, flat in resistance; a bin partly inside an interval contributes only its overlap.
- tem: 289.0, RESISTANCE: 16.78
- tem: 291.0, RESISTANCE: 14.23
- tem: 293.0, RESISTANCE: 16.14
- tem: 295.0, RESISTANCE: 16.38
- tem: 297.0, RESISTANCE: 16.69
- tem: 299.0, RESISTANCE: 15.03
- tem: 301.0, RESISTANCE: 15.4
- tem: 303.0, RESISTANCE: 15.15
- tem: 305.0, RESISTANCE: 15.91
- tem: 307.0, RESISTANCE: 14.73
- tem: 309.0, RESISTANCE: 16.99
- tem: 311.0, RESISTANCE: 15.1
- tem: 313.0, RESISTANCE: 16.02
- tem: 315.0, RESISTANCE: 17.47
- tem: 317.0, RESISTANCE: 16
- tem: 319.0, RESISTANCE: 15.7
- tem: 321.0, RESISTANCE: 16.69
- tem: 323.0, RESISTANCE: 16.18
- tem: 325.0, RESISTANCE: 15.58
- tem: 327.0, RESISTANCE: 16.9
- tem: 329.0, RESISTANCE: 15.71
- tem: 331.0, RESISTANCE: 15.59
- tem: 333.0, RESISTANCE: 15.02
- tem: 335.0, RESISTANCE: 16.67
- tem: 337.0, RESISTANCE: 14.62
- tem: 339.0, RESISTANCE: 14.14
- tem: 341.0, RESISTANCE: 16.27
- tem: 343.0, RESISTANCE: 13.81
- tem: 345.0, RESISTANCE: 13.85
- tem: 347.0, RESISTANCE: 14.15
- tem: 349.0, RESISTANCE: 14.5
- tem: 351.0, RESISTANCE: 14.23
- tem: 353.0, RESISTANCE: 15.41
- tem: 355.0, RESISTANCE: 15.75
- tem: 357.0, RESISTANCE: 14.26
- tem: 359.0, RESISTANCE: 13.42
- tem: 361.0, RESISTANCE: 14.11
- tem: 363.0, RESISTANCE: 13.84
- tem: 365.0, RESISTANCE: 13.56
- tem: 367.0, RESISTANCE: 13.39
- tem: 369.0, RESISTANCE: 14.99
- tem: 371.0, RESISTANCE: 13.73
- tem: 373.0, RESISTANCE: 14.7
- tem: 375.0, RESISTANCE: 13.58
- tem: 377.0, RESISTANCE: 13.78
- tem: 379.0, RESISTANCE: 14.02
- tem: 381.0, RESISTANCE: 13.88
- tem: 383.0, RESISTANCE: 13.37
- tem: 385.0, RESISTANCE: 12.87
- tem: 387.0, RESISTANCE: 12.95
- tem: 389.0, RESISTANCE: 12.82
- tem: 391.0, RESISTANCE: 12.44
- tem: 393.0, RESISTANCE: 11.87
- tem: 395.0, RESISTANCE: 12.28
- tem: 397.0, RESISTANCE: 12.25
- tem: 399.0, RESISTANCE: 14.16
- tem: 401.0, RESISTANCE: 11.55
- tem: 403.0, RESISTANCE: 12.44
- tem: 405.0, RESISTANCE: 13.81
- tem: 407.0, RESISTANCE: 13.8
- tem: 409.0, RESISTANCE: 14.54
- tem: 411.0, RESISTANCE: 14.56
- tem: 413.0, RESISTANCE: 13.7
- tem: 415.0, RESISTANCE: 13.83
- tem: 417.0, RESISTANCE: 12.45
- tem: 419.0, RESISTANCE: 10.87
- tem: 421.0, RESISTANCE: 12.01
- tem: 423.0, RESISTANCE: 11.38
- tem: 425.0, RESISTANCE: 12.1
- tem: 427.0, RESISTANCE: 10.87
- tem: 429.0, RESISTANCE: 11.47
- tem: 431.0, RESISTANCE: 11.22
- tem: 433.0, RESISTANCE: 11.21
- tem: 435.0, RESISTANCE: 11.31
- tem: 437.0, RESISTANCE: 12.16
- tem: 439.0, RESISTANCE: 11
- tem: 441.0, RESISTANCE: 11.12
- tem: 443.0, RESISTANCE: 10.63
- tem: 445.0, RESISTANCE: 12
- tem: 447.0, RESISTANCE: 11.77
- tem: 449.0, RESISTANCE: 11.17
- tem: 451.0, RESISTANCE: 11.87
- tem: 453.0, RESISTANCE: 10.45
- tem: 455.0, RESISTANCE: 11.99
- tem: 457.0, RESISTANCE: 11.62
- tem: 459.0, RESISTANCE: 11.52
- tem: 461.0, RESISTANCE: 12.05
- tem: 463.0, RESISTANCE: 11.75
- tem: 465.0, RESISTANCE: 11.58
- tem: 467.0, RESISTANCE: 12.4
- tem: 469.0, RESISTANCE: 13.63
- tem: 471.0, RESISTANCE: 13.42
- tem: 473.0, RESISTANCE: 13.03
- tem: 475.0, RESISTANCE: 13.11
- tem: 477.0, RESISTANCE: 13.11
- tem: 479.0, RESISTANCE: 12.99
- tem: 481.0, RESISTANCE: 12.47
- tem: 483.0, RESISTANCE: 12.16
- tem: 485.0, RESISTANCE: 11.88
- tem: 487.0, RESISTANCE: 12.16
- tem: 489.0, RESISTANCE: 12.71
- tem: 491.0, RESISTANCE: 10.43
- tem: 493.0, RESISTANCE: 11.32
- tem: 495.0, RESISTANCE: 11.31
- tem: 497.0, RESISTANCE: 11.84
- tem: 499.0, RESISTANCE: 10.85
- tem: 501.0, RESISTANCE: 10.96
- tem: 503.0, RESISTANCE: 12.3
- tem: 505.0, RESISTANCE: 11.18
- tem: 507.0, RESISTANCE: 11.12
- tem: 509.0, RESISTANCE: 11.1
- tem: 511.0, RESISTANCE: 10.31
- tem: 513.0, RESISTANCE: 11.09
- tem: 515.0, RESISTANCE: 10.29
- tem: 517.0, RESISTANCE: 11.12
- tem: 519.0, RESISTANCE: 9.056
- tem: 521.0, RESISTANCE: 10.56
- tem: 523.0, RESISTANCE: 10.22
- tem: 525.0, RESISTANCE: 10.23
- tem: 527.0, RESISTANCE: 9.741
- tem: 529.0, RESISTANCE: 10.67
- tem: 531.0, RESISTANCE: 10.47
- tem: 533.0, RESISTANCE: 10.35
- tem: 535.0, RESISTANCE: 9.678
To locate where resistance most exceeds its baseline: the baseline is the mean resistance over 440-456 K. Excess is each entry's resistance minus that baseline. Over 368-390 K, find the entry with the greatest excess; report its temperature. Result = 369.0 K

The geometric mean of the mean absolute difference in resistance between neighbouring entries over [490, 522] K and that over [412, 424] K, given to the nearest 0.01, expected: 0.88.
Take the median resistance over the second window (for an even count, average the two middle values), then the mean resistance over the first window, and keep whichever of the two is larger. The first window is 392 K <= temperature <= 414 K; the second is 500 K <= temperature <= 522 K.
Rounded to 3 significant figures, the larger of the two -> 13.2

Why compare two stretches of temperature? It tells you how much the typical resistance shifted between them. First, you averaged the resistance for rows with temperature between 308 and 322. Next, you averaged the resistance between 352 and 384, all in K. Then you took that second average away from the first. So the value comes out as 2.2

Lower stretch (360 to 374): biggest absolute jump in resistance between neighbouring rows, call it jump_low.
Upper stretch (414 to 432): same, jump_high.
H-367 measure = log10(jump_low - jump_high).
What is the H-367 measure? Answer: -1.7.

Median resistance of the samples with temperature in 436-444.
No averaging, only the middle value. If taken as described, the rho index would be 11.1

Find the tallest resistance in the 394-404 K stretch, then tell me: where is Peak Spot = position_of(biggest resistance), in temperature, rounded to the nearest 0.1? 399.0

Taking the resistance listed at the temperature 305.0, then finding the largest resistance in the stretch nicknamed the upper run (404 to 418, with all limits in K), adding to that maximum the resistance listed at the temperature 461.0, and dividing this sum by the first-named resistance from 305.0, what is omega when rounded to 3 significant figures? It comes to 1.67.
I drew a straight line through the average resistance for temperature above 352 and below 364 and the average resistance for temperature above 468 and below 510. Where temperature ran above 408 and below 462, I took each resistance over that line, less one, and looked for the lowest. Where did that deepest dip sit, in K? 419.0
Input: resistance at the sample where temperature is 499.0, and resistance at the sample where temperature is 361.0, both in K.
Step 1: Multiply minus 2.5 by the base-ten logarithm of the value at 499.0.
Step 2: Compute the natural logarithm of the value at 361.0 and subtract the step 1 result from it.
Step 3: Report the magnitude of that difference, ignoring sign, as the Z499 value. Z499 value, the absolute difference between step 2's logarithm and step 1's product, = 5.24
